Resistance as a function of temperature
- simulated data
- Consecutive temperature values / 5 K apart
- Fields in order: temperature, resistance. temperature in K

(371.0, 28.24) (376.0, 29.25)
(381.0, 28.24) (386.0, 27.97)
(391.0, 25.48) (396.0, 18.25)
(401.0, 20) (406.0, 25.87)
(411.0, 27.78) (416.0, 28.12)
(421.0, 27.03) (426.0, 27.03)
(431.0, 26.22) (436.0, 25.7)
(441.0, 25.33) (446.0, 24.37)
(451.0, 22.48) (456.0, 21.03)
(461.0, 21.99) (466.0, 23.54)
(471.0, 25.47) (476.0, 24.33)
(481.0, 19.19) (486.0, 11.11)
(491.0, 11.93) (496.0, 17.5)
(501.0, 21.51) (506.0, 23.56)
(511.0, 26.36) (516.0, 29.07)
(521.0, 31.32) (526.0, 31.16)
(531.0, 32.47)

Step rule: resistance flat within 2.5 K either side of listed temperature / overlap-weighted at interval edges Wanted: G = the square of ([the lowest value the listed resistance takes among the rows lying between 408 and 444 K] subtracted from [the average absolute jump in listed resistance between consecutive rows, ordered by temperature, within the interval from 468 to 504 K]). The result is 450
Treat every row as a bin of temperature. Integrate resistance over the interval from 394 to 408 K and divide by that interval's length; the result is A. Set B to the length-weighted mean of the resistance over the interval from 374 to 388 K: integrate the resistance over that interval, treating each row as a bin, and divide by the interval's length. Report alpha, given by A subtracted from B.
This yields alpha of 7.2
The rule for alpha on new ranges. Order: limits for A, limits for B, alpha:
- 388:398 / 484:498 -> -8.9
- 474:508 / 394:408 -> 3.0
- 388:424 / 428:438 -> 1.3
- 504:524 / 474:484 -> -6.7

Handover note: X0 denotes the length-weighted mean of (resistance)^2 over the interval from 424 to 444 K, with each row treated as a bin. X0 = 677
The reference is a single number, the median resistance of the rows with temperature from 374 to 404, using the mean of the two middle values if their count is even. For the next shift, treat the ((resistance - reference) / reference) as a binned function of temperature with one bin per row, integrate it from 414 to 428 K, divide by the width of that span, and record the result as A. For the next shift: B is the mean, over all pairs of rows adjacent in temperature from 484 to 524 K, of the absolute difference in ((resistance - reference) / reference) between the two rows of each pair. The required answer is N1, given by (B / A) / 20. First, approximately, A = 0.02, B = 0.108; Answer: 0.22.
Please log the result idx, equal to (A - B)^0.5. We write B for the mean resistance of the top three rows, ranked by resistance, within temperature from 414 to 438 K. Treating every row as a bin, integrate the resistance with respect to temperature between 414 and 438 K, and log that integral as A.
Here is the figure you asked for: 24.8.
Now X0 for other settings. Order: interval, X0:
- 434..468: 553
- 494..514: 518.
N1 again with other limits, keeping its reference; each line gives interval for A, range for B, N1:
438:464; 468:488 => -0.07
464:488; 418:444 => 0.00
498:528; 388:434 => 0.56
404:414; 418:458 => 0.20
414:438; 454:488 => 1.72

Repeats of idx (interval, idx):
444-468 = 22.8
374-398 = 24.4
